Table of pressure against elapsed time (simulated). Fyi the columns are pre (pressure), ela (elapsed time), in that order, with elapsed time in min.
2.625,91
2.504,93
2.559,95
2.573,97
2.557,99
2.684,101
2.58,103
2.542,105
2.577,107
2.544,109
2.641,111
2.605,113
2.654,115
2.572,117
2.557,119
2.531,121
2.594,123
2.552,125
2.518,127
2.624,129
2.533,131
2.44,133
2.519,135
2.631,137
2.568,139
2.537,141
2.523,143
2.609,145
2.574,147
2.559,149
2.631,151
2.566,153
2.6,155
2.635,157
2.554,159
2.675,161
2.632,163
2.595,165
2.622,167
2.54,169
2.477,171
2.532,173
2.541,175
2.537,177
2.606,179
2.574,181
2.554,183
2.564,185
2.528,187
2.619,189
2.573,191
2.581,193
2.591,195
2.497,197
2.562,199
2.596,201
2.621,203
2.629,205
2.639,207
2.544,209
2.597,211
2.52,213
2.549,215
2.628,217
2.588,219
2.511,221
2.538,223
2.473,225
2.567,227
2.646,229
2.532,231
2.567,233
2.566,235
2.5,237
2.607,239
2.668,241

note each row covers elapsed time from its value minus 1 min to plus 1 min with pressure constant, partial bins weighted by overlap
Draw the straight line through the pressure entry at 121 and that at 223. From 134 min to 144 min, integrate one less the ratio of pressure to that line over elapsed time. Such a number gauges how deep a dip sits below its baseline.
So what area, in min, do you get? -0.092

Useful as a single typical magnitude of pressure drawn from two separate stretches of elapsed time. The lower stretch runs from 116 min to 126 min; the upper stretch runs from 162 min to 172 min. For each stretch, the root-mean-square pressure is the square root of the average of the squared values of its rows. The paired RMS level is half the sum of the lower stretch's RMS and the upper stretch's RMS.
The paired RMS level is 2.57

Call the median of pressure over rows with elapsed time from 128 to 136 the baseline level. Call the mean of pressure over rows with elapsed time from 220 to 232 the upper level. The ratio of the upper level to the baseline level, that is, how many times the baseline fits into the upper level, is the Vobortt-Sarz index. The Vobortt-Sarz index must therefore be 1.01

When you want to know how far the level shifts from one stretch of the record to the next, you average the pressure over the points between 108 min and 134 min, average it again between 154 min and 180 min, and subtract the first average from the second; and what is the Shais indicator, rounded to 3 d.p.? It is 0.014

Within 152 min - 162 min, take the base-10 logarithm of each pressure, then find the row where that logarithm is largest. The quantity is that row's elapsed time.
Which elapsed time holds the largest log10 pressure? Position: 161 min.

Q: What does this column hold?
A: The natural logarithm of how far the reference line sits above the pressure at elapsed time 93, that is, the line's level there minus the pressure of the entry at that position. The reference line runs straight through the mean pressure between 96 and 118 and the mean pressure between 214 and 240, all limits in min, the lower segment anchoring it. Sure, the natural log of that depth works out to -2.4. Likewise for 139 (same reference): -4.1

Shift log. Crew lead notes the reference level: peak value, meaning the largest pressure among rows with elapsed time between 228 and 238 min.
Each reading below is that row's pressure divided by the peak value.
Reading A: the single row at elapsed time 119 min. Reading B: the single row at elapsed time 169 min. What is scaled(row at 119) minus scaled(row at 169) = 0.01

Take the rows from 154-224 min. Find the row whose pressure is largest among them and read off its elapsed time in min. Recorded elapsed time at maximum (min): 161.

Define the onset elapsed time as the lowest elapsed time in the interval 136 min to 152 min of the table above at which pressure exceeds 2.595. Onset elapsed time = 137 min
